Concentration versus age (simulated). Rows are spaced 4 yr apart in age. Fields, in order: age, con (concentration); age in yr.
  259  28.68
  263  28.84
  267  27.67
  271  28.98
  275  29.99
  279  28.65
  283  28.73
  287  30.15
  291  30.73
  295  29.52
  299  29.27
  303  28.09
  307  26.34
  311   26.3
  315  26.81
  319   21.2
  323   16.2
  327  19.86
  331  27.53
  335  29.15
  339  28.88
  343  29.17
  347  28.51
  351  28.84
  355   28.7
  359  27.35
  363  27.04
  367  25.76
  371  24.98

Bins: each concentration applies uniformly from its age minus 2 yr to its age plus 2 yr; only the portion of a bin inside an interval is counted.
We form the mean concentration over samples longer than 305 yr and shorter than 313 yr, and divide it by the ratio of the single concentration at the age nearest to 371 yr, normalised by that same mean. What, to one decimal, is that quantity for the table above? 27.7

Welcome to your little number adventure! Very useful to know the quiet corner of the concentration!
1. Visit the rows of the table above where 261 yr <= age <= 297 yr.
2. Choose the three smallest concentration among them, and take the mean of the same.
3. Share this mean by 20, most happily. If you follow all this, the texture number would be 1.42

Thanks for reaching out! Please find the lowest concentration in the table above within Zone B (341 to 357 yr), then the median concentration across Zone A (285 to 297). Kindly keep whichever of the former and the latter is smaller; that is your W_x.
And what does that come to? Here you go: 28.5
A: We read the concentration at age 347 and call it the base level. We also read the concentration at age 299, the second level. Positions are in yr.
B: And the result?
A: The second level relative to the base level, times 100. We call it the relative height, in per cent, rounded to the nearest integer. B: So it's 103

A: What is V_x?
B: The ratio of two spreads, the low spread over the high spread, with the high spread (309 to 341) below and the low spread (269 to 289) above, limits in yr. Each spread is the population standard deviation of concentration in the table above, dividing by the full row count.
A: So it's 0.14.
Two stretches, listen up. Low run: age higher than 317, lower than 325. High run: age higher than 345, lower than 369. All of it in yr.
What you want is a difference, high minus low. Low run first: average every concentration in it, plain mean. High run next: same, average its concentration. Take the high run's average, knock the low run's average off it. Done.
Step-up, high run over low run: 9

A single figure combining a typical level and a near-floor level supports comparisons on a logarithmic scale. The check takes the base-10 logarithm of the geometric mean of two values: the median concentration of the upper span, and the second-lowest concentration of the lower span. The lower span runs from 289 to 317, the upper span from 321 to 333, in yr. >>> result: 1.36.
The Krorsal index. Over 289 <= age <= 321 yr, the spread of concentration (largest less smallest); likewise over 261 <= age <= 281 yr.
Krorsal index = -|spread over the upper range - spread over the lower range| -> -7.2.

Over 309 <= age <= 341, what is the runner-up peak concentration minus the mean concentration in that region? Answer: 4.4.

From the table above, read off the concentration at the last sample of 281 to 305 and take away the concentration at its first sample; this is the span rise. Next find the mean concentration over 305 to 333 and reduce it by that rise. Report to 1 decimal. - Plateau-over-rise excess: 24.1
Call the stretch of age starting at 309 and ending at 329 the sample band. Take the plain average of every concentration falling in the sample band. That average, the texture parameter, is 22.1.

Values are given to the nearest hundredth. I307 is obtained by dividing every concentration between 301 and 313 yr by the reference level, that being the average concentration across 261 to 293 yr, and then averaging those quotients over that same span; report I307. 0.92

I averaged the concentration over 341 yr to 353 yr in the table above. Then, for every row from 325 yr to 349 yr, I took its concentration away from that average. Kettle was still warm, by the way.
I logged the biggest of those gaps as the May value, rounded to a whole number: 9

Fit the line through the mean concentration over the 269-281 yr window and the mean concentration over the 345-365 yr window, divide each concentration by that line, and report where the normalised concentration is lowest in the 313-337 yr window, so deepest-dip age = 323 yr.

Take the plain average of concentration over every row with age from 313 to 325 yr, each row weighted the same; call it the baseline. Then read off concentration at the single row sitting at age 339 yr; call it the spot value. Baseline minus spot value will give -7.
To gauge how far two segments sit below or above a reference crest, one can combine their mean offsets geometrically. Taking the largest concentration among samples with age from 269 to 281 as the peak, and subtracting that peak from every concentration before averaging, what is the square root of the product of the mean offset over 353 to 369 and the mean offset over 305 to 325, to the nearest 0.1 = 4.3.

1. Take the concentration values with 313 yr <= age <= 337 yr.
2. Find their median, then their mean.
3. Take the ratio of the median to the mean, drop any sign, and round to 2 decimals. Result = 1.02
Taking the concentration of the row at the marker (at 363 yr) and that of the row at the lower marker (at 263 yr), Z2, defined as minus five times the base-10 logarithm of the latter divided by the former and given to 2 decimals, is -0.14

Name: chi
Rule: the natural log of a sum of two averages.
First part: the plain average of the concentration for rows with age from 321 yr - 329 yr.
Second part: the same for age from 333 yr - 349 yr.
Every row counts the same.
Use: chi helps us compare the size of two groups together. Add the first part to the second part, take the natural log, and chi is 3.85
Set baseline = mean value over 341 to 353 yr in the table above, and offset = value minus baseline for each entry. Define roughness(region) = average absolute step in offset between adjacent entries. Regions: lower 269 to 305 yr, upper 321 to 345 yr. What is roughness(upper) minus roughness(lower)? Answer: 1.8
